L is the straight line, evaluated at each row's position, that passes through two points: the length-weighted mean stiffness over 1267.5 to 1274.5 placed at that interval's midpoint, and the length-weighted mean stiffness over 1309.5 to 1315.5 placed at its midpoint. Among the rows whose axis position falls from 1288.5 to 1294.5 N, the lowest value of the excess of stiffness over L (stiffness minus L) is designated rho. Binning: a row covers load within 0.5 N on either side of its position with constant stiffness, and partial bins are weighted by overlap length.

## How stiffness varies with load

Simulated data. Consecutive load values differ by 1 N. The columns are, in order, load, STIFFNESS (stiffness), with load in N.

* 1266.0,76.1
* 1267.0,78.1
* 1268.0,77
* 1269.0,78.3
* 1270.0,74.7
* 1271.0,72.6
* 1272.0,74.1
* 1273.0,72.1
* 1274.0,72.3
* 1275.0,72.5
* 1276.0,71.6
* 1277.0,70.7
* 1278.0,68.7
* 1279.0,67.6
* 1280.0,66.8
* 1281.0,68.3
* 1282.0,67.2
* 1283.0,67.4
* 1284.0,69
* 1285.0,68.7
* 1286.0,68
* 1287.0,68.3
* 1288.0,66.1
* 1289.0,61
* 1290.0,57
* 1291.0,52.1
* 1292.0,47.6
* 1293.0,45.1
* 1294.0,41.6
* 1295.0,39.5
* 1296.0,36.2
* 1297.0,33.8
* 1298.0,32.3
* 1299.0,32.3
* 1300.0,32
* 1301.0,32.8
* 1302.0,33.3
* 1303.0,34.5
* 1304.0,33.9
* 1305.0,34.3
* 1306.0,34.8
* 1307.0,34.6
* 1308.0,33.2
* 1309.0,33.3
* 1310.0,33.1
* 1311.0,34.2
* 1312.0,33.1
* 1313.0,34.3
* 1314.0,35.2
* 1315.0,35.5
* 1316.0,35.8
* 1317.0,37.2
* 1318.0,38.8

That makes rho -11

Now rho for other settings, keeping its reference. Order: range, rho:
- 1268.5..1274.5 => -2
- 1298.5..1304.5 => -15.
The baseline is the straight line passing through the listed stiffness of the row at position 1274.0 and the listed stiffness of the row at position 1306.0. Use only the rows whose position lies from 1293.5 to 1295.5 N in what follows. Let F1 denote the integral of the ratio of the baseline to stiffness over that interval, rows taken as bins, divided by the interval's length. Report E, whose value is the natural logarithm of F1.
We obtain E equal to 0.17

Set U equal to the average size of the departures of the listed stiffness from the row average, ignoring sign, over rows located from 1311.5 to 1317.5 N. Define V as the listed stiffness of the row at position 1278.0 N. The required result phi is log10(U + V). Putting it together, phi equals 1.84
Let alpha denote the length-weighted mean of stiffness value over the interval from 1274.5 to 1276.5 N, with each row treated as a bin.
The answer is 72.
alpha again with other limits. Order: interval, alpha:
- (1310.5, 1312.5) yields 34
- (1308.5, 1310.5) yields 33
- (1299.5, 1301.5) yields 32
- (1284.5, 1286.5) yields 68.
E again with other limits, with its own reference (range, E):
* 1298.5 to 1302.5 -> 0.24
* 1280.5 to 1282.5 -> -0.06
